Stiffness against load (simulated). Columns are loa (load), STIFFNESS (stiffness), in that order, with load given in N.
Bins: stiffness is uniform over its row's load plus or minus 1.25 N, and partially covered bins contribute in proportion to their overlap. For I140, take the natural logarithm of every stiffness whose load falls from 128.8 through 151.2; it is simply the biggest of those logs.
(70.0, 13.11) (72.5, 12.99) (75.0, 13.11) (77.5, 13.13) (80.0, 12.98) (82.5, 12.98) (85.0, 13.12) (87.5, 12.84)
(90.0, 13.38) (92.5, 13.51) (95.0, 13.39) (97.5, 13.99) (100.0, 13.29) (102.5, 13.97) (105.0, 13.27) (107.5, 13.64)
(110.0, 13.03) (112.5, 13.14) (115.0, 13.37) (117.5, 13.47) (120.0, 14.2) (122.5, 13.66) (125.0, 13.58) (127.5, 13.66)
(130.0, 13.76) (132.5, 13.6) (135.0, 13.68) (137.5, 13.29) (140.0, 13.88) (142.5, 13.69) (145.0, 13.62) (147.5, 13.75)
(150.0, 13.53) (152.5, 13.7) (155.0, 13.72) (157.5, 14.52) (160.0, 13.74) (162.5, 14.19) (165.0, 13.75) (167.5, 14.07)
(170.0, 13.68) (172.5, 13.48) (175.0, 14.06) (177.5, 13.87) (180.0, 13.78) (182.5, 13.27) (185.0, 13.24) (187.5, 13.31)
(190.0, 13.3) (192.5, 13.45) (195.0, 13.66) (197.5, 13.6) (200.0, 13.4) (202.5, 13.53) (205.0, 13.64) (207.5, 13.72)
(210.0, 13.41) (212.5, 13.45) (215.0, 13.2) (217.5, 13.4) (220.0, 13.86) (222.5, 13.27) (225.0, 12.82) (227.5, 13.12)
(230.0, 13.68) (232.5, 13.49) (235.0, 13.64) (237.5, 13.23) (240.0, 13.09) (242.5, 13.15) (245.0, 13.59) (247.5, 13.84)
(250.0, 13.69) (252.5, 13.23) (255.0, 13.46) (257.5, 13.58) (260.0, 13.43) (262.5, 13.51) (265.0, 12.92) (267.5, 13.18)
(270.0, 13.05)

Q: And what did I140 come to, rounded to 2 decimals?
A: 2.63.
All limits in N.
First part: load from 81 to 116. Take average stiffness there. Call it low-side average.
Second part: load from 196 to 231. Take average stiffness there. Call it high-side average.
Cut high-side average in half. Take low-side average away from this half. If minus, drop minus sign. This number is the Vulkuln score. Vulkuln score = 6.63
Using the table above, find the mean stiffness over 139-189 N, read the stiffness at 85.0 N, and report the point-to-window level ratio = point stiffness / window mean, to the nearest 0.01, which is 0.95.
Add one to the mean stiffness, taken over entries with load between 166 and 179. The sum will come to 14.8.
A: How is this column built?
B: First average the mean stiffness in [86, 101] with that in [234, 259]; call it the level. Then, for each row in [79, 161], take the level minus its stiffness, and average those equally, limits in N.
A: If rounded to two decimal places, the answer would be -0.12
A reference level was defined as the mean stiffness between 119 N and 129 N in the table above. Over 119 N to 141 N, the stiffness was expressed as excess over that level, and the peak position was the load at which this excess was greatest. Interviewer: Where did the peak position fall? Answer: 120.0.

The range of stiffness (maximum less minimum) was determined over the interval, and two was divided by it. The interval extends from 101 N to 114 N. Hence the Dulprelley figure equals 2.1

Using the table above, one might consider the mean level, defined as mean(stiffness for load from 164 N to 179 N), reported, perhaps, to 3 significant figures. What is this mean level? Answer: 13.8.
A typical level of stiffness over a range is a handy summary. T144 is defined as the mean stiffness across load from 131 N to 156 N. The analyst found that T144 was 13.65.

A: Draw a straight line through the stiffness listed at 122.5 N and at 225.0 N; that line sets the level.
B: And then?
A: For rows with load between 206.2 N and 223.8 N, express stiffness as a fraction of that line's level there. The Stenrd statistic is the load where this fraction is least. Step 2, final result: 215.0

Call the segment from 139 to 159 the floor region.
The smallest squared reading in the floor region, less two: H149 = 181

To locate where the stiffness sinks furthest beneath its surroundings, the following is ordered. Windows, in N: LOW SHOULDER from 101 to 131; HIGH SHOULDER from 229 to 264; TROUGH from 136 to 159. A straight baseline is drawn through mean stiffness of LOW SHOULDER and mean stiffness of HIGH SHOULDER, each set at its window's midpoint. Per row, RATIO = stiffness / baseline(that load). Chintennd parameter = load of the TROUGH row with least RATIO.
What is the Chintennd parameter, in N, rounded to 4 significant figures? 137.5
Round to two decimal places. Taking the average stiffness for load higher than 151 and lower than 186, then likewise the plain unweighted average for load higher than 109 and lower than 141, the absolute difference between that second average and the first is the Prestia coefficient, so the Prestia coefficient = 0.23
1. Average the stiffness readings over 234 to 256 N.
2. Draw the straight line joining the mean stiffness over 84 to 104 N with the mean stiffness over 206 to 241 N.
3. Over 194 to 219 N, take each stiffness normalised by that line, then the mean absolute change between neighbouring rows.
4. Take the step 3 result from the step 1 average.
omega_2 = 13.4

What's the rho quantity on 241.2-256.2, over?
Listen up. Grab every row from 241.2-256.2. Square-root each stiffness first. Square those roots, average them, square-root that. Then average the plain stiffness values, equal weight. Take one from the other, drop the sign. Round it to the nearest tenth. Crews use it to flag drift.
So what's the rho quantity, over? 9.8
